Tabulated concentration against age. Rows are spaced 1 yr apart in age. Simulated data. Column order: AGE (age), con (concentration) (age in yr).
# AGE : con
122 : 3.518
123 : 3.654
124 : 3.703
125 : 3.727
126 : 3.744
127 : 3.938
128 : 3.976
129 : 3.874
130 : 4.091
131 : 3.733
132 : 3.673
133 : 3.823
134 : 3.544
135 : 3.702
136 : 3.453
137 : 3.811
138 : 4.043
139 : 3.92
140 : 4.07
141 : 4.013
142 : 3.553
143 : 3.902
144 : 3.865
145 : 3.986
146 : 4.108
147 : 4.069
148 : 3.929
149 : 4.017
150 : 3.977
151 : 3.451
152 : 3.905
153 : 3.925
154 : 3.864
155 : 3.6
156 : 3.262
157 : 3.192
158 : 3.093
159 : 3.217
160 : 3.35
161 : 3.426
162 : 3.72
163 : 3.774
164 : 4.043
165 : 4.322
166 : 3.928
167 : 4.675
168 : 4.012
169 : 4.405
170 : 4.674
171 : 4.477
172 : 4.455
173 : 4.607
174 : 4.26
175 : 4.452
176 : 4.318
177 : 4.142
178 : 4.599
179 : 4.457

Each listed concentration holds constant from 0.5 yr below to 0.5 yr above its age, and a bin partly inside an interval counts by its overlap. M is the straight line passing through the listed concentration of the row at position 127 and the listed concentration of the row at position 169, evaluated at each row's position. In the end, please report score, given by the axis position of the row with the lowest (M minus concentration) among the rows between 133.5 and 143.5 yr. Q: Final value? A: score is 140 yr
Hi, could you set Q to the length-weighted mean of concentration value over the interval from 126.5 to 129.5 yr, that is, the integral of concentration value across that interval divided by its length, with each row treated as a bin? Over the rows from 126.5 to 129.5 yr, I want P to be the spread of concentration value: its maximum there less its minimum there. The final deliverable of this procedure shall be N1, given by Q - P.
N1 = 3.83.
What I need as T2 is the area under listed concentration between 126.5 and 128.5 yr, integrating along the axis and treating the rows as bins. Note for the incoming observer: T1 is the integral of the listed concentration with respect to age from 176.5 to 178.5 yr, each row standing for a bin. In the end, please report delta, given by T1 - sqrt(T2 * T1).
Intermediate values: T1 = 8.7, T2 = 7.9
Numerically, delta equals 0.42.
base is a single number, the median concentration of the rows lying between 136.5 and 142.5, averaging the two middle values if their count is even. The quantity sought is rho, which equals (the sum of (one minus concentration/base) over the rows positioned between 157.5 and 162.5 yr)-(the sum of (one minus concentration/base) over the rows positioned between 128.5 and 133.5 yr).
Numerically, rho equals 0.6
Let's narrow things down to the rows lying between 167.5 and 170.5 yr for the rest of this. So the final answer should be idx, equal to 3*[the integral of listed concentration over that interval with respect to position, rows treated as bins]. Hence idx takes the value 39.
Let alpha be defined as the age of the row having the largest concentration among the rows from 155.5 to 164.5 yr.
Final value 164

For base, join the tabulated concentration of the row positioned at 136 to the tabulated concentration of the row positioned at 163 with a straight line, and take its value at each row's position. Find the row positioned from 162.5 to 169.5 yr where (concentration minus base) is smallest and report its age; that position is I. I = 163 yr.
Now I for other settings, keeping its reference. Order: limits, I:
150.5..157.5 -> 157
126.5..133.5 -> 132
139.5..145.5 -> 142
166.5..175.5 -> 168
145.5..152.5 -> 151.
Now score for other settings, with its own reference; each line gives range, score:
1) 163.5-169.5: 167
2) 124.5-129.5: 128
